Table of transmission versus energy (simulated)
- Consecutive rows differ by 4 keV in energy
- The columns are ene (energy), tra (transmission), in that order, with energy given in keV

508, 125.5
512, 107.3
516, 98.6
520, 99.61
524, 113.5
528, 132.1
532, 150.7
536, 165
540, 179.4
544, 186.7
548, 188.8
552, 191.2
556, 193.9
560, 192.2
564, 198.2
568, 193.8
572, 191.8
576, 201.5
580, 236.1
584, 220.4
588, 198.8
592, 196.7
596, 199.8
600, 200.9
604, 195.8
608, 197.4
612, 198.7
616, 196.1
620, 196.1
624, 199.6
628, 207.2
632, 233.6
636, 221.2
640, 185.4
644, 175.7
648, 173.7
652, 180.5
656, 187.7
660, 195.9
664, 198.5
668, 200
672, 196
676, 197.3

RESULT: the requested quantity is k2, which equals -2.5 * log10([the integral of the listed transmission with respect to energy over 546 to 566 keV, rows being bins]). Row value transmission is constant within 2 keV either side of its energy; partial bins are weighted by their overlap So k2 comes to -9.0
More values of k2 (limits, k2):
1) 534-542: -7.8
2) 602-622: -9.0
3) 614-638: -9.3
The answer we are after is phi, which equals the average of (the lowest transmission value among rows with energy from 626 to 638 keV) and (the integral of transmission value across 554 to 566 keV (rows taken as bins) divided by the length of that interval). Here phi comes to 201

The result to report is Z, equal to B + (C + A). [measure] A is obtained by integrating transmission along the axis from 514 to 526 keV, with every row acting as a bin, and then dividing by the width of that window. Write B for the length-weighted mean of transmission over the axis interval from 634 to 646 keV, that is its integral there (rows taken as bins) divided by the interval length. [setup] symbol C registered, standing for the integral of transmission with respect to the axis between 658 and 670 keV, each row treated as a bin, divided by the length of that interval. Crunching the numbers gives 496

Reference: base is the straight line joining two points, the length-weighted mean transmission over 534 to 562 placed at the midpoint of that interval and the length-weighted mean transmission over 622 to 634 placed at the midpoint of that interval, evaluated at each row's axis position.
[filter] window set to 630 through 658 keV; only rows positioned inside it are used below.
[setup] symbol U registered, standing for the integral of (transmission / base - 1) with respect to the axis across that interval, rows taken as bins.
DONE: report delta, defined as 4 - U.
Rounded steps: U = -3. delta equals 7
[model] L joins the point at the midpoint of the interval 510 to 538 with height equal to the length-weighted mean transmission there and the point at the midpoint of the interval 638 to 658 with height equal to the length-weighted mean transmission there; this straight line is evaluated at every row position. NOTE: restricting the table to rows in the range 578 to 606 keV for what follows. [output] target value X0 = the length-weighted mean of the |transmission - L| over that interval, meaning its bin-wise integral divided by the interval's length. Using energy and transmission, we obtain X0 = 52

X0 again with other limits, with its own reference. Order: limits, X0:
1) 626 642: 38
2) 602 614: 35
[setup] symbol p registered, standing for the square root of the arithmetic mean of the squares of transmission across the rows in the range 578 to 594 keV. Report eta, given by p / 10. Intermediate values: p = 214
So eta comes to 21.4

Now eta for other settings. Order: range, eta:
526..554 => 17.2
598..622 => 19.8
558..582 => 20.3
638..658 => 18.1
